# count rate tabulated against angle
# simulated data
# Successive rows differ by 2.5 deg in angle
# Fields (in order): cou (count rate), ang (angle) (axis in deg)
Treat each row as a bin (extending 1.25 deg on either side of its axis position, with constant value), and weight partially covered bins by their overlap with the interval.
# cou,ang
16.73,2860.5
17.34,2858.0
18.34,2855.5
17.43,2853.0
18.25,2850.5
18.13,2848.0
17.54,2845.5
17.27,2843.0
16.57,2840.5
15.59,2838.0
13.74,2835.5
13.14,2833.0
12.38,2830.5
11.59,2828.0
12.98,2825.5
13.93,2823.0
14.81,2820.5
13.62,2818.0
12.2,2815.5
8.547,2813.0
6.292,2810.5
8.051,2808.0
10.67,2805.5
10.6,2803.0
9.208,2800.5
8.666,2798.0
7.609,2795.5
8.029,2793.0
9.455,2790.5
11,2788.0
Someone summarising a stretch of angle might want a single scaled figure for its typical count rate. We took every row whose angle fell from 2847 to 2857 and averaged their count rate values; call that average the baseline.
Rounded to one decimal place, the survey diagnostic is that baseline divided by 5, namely 3.6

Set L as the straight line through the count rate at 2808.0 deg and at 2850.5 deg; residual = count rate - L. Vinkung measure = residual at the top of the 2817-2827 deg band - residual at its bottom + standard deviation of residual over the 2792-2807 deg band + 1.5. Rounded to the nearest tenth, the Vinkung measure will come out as -0.5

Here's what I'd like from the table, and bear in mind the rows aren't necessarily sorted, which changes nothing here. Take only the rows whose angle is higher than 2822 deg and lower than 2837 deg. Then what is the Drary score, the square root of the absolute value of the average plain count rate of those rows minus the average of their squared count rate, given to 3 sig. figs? 12.5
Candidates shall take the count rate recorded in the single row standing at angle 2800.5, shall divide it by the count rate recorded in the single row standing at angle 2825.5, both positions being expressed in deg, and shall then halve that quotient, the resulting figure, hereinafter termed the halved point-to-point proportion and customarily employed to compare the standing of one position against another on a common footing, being 0.35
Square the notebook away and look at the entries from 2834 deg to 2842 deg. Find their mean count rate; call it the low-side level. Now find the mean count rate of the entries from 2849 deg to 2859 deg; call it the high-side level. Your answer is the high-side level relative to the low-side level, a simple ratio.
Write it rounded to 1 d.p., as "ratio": 1.2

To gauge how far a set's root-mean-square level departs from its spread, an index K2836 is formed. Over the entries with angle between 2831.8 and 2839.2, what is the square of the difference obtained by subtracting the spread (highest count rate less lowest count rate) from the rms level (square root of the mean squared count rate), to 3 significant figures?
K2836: 138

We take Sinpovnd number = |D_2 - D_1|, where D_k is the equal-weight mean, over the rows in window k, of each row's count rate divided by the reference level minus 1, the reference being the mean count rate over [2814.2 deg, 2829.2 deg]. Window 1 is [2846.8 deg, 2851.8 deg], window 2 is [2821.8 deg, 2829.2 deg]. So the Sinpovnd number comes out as 0.41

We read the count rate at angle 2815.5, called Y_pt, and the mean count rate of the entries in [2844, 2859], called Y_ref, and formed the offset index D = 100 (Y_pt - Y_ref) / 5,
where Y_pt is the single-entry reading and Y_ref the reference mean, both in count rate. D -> -113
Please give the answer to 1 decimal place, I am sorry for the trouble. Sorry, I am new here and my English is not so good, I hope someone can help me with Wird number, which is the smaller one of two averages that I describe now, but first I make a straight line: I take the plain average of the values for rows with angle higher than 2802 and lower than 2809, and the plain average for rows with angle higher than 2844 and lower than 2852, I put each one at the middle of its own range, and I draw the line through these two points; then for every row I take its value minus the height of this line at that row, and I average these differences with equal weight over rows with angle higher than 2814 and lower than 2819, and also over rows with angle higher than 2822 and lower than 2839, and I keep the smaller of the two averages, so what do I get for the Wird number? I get -1.3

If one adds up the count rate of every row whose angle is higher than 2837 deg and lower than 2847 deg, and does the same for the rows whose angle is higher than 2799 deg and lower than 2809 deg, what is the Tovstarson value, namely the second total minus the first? -28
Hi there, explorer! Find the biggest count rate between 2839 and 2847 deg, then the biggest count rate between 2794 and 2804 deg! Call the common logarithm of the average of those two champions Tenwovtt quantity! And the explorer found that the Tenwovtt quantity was 1.15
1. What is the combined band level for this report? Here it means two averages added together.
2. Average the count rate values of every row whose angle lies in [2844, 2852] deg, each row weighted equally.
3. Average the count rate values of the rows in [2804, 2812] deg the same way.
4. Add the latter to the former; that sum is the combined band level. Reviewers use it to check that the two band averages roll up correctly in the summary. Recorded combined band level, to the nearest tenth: 26.3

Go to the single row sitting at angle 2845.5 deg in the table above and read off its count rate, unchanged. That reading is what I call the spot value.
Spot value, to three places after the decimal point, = 17.540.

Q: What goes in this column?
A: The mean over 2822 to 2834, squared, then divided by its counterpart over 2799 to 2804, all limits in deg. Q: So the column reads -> 17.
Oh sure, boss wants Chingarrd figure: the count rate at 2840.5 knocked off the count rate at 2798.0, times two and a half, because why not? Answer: -20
